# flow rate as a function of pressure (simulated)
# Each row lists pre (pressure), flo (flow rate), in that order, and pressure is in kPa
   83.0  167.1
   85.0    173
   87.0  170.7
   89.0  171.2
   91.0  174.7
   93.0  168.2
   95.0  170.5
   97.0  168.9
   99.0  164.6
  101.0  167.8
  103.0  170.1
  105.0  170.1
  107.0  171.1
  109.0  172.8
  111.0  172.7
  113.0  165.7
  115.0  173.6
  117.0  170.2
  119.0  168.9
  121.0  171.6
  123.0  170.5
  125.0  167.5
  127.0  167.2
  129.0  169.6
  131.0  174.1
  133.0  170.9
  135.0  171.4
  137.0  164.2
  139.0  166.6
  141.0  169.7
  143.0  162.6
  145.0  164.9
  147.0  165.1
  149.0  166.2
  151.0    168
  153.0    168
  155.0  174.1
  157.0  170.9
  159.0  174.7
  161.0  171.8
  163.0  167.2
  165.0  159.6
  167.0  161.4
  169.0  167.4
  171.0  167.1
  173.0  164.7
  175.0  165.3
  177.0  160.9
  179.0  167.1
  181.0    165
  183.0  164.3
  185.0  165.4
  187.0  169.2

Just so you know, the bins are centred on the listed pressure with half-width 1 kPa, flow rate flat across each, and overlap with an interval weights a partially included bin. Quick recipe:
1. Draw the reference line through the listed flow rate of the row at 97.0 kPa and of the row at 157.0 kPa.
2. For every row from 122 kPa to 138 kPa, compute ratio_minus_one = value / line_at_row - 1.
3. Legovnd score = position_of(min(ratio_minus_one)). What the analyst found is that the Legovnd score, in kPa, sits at 137.0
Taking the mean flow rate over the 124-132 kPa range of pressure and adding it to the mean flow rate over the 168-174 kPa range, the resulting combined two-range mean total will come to 336.0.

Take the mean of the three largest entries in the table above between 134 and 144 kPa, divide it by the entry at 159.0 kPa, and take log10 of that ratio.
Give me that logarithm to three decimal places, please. -0.014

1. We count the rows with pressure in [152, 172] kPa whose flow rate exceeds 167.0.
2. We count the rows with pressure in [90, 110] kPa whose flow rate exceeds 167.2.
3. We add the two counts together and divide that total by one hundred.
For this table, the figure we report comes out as 0.170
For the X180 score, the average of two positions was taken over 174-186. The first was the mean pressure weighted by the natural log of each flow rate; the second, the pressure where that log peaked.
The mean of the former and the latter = 179.5 kPa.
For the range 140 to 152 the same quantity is 143.5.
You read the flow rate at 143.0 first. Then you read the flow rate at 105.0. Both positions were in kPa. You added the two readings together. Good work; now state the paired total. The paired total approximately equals 333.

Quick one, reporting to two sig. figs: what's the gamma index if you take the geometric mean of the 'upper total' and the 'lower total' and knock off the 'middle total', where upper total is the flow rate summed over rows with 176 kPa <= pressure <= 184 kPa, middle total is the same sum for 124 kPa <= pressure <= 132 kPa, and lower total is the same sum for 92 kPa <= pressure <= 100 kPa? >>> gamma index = -14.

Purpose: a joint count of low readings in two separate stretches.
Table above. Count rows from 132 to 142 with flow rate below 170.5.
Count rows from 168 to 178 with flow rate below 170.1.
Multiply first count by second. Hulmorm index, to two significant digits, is 15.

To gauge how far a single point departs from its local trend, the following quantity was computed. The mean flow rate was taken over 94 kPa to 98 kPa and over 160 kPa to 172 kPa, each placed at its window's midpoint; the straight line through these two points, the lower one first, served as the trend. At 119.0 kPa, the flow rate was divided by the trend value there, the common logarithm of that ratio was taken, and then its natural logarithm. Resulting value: -6.7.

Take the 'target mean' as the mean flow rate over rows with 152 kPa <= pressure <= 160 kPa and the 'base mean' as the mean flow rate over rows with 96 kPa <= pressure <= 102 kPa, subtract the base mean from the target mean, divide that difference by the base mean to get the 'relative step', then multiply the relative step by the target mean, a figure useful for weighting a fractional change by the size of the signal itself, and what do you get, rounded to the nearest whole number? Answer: 5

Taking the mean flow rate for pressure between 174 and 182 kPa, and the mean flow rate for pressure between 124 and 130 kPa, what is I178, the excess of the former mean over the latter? -3.5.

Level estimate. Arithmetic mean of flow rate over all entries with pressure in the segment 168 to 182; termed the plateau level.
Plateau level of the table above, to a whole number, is 165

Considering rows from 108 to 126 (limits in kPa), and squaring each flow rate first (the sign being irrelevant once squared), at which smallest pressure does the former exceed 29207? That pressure 109.0 kPa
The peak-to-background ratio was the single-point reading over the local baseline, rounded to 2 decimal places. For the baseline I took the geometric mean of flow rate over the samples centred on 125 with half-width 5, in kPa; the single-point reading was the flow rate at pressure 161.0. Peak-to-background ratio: 1.01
